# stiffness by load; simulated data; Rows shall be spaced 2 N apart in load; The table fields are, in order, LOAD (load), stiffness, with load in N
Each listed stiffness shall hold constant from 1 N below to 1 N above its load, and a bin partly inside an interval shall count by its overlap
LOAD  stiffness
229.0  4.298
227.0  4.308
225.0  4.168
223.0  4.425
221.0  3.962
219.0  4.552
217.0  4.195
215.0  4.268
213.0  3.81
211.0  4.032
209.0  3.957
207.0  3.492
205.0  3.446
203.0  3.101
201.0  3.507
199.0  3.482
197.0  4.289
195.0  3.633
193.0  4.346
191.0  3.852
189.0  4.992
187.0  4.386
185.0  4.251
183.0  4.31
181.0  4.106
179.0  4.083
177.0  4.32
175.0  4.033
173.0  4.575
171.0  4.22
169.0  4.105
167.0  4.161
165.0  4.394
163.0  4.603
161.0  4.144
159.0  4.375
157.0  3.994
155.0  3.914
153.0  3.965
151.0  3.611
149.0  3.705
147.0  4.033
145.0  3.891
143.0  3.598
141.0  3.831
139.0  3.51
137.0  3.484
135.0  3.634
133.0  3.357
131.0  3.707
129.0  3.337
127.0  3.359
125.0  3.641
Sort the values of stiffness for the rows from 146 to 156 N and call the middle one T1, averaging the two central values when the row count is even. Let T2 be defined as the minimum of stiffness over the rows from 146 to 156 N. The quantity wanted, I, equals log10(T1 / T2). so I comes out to 0.035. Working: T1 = 3.91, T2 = 3.611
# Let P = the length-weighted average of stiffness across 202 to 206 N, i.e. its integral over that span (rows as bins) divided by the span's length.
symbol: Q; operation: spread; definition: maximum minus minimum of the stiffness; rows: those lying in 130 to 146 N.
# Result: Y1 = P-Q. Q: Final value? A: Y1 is 2.7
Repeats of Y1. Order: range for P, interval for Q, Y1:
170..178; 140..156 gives 3.9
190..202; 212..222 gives 3.1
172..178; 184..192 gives 3.2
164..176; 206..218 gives 3.5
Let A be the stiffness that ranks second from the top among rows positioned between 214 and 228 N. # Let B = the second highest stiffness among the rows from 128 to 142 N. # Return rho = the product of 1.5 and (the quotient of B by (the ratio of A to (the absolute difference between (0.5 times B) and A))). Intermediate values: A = 4.425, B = 3.707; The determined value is 3.23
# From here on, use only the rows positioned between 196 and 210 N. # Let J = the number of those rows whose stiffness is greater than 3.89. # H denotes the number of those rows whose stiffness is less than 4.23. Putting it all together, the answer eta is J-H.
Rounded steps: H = 6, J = 2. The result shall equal -4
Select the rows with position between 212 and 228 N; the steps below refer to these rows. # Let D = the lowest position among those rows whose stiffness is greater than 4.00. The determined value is 215.0 N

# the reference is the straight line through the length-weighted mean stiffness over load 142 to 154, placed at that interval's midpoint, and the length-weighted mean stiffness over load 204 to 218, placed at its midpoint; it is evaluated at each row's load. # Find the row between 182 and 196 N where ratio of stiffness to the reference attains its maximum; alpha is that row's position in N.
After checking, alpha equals 189.0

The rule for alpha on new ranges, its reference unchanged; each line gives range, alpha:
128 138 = 131.0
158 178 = 163.0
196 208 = 197.0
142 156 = 147.0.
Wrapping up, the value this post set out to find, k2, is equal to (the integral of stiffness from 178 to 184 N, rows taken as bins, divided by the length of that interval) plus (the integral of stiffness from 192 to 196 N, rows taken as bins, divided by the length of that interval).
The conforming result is 8.16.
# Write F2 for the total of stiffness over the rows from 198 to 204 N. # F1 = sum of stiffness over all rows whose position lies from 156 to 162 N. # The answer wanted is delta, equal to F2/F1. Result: 0.81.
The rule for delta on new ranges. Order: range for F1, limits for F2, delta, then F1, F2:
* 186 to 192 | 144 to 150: 0.88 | 13.2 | 11.6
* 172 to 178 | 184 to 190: 1.05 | 12.9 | 13.6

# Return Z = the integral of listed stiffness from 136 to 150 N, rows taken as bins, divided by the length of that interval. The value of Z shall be 3.7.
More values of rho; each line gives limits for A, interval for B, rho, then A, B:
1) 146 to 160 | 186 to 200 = 3.00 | 4.033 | 4.386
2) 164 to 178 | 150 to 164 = 3.30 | 4.394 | 4.375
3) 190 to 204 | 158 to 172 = 3.21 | 4.289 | 4.394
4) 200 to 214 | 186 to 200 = 2.93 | 3.957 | 4.386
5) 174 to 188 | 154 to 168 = 3.24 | 4.32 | 4.394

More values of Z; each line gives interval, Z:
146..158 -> 3.9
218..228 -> 4.3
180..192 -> 4.3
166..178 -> 4.2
